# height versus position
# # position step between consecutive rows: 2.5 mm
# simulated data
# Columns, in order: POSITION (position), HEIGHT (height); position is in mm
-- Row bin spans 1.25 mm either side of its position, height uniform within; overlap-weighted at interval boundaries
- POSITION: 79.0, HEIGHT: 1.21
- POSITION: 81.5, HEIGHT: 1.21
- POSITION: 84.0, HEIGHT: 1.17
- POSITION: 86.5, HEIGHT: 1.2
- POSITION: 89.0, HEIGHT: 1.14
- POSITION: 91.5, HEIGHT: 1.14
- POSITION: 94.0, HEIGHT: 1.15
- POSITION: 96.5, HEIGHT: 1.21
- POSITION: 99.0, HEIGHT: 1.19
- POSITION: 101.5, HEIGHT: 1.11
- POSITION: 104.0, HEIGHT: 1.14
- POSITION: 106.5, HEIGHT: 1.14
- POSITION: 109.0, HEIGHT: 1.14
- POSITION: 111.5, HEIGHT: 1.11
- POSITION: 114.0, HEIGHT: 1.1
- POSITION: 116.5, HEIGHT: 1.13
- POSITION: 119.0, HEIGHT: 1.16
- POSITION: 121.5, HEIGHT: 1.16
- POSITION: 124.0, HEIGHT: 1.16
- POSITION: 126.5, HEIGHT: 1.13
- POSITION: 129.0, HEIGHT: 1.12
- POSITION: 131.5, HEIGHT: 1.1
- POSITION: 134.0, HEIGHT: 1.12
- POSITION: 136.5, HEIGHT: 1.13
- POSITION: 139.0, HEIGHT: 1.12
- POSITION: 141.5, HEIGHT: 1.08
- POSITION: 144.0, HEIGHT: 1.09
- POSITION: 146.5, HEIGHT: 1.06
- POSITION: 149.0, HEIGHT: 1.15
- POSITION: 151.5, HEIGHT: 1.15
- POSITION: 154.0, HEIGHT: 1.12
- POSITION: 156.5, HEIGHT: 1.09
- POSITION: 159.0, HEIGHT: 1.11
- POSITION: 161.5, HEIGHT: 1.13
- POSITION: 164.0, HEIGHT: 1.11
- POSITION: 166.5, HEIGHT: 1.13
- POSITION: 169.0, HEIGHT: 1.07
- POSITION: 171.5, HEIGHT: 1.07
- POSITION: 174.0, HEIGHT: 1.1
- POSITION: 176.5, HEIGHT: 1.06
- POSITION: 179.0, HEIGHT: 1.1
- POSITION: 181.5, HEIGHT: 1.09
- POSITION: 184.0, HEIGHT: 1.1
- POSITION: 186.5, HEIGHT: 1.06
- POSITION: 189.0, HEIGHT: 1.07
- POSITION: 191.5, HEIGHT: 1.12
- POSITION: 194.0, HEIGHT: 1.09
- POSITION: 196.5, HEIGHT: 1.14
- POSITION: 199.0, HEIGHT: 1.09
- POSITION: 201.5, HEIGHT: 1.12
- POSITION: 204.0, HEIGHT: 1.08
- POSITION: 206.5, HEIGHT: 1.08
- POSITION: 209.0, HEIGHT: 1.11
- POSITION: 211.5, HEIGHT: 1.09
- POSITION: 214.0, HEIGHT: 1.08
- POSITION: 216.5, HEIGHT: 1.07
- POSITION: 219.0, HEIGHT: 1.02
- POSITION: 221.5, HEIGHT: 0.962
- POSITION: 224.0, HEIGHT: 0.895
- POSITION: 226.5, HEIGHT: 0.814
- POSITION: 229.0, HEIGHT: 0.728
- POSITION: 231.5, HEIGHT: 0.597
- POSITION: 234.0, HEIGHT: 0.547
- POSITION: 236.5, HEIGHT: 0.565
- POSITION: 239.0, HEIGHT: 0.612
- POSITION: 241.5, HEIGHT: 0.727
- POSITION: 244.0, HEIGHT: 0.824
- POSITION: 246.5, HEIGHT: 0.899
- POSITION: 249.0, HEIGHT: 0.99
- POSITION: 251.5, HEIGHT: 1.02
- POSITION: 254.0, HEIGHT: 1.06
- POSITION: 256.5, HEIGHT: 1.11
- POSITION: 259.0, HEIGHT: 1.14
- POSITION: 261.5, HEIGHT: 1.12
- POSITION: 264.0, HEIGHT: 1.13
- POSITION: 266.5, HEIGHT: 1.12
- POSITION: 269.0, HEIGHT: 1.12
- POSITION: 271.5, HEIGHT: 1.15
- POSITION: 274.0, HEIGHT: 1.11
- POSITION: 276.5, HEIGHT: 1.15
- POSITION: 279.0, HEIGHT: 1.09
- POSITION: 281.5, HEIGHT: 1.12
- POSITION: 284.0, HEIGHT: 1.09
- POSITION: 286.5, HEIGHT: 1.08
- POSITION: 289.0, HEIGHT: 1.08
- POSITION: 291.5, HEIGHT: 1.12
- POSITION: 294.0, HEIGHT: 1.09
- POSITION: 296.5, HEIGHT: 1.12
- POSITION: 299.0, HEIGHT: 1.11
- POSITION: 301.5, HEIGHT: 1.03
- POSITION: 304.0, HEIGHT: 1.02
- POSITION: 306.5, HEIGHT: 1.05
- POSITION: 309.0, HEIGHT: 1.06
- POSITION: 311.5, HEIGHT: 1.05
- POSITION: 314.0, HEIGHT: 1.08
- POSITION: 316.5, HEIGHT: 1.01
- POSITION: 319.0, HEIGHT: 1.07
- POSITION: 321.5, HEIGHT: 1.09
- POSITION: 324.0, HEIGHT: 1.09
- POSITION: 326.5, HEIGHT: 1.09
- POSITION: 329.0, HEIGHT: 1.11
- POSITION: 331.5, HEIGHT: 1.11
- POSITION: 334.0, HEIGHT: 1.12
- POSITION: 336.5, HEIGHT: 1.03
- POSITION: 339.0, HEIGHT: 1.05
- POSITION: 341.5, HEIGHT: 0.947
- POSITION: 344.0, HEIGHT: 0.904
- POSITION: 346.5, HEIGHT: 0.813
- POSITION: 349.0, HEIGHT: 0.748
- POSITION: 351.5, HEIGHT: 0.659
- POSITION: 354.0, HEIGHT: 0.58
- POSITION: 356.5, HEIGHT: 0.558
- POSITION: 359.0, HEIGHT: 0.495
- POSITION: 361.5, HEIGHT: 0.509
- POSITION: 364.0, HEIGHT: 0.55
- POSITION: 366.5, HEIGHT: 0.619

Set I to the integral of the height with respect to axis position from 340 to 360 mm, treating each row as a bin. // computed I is 14.4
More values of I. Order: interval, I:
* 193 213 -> 22.0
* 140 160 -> 22.1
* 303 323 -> 21.1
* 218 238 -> 15.2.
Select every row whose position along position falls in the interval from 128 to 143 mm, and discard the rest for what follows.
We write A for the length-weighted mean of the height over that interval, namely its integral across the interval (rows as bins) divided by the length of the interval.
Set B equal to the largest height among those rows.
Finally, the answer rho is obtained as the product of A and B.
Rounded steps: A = 1.11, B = 1.13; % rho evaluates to 1.26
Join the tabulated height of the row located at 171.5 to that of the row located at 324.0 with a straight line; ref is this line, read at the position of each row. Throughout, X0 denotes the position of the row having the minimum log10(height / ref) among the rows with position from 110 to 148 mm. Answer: 146.5 mm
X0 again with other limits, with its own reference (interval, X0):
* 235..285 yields 236.5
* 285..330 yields 316.5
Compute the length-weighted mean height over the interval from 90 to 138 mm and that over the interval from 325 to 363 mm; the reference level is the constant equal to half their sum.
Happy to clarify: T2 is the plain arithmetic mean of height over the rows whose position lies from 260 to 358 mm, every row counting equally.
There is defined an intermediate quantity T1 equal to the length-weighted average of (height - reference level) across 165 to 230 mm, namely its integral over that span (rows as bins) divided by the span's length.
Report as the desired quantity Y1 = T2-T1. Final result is 0.97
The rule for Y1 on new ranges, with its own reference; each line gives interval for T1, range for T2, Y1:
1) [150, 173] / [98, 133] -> 1.02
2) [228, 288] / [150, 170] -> 1.14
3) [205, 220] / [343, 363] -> 0.58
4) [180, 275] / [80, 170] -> 1.14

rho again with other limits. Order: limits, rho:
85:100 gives 1.42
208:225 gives 1.15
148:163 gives 1.29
